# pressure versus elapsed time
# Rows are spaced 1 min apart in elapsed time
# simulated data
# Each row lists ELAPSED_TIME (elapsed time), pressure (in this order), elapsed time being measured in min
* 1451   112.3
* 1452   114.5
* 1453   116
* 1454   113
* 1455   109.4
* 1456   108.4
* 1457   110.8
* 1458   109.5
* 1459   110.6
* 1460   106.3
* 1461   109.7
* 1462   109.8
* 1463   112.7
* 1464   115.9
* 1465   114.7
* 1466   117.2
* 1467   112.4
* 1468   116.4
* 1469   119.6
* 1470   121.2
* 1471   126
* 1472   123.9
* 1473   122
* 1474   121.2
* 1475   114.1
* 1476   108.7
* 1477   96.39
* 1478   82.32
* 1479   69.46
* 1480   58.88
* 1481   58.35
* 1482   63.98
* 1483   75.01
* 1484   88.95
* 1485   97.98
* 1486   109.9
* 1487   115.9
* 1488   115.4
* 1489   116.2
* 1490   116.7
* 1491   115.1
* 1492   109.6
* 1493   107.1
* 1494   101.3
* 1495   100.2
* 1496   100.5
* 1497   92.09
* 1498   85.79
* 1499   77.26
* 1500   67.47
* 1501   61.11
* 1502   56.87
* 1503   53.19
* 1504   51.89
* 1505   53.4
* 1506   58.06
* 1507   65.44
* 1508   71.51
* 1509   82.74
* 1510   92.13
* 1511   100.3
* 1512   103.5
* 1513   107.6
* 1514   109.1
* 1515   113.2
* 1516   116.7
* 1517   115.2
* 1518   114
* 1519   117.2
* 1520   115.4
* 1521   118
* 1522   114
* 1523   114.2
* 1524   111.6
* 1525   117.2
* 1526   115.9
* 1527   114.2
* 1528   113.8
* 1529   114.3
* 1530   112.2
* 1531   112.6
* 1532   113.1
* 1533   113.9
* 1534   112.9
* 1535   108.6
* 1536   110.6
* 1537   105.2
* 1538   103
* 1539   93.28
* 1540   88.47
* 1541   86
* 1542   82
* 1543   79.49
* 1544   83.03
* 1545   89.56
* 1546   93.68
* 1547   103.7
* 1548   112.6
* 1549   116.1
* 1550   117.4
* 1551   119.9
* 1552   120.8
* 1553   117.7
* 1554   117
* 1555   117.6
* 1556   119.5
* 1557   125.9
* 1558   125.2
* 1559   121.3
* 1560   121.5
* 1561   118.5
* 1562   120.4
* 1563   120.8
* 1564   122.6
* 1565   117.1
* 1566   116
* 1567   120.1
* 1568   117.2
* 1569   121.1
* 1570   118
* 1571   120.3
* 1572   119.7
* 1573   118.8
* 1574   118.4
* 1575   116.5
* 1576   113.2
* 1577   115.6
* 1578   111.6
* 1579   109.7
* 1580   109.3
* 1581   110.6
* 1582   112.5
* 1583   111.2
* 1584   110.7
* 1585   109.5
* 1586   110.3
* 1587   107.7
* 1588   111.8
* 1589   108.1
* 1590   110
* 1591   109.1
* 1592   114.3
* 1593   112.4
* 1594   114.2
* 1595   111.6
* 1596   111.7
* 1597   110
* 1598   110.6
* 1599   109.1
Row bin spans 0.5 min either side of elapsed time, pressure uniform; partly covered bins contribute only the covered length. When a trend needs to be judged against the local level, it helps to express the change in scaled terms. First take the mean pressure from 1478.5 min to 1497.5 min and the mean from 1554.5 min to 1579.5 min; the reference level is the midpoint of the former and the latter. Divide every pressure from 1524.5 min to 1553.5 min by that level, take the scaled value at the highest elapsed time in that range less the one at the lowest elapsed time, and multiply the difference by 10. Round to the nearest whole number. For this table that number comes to 0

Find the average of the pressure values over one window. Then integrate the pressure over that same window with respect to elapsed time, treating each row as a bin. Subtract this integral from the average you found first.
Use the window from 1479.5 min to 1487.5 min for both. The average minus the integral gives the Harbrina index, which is -585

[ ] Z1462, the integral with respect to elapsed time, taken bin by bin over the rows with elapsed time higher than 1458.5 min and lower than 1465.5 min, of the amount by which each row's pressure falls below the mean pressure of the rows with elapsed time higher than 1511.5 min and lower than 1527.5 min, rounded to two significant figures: 15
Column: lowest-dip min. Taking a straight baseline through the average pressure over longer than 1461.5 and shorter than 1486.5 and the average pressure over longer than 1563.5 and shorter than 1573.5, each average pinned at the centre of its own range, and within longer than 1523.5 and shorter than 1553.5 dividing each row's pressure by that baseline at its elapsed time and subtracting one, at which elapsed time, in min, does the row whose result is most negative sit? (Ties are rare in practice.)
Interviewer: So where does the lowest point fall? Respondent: 1543 min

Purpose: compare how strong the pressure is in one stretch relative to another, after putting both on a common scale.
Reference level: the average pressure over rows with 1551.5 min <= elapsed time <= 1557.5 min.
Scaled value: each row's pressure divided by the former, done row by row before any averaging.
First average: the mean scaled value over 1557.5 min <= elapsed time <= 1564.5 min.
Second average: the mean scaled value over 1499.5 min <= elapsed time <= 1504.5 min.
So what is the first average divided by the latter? 2.09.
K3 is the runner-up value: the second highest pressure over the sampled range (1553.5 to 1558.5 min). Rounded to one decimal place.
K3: 125.2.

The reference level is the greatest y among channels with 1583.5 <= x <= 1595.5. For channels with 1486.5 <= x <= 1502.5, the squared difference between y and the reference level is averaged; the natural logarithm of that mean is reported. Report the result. 6.6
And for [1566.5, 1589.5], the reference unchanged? 2.9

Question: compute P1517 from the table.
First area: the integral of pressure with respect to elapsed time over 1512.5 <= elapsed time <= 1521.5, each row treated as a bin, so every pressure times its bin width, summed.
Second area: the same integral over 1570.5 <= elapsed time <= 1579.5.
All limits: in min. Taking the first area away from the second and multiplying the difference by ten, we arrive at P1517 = 174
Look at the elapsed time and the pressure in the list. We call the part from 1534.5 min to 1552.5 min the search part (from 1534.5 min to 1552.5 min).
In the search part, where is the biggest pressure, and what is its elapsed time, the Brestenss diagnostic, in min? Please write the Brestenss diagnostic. 1552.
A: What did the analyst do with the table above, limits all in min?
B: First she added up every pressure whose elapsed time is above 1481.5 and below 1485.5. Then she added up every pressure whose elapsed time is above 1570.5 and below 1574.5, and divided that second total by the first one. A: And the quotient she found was 1.5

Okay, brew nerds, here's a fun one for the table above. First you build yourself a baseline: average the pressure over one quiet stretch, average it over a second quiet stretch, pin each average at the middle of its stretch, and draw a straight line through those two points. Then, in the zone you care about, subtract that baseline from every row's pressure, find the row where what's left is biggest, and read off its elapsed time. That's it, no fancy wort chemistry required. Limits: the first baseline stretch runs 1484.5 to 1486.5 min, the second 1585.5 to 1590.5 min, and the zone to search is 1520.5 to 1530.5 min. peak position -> 1521 min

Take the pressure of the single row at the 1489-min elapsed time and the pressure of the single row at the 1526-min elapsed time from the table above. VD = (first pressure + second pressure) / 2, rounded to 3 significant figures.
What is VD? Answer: 116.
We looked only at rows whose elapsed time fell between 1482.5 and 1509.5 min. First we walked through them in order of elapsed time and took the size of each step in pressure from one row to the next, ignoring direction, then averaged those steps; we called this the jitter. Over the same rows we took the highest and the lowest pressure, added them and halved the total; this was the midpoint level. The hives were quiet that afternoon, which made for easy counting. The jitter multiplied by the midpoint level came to 450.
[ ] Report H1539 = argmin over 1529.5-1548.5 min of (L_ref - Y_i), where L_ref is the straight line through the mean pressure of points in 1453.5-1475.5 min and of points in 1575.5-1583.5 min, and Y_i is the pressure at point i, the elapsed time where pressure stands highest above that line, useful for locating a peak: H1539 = 1533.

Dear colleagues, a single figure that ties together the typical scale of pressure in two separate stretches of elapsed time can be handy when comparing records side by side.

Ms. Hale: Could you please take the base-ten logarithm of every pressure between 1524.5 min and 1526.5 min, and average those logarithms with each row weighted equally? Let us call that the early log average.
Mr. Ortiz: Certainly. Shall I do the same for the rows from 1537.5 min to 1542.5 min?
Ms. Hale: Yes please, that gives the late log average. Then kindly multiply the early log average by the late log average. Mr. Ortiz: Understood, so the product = 4.04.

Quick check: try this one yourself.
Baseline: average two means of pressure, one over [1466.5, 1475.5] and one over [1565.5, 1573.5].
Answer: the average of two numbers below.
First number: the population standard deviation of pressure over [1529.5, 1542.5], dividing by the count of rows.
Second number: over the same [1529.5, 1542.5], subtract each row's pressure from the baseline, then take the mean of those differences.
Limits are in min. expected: 14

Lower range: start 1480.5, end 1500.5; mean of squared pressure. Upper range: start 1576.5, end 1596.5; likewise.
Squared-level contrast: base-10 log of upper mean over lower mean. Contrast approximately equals 0.11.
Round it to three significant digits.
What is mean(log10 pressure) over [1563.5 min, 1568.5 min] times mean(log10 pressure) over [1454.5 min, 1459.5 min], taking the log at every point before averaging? 4.23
